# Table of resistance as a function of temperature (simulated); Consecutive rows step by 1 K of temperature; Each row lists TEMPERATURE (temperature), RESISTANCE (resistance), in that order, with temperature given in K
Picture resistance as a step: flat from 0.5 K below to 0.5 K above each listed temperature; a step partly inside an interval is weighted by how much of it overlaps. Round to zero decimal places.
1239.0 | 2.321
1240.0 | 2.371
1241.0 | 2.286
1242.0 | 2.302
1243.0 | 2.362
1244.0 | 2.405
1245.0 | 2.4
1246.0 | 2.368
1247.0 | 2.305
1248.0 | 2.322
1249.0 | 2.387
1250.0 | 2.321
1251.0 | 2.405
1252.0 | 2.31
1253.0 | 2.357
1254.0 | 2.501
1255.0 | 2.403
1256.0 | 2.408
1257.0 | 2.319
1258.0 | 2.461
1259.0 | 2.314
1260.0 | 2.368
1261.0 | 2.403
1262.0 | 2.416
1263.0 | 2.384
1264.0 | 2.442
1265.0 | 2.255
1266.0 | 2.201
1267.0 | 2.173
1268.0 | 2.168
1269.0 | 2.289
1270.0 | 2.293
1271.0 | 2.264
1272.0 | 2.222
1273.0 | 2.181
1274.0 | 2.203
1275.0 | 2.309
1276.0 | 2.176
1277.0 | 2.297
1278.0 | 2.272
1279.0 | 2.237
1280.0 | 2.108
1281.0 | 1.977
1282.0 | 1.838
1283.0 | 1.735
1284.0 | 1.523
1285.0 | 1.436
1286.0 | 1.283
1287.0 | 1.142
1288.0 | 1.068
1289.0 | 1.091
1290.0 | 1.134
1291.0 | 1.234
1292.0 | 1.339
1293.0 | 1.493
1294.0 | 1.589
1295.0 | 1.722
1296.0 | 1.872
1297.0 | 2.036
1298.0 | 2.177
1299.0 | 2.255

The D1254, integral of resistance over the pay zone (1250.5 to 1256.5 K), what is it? 14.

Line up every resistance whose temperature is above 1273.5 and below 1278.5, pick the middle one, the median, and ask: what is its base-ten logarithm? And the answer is 0.36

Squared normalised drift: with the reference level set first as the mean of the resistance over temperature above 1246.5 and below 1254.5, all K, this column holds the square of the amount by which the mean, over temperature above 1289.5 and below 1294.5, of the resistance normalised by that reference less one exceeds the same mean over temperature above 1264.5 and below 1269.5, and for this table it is 0.13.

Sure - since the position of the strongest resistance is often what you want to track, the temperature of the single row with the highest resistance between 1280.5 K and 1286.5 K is 1281.0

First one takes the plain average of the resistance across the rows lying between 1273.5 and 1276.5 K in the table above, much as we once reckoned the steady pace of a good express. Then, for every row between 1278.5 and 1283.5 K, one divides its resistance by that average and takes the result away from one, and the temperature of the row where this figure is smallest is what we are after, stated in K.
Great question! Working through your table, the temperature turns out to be 1279.0 K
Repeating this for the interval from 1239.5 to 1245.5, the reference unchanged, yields 1244.0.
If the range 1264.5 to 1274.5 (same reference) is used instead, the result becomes 1270.0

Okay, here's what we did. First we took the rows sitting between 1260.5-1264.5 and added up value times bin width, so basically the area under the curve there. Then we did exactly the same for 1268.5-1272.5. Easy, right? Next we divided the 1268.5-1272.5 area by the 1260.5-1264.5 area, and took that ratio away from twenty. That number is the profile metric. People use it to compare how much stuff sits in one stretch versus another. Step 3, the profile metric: 19.1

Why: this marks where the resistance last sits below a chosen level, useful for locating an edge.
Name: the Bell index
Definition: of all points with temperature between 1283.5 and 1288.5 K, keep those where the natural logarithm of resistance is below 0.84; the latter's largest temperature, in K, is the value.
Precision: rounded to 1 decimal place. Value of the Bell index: 1288.0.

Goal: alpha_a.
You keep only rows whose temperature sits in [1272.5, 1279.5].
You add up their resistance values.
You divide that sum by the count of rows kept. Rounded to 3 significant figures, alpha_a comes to 2.24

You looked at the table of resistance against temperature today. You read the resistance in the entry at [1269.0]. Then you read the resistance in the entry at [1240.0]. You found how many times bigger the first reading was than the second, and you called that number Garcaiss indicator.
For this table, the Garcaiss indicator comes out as 0.97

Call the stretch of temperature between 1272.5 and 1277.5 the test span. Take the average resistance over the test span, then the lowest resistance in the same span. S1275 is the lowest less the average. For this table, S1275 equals -0.057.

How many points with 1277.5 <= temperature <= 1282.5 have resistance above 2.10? 3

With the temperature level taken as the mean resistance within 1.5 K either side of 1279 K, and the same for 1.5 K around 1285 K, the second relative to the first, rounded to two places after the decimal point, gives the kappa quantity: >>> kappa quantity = 0.64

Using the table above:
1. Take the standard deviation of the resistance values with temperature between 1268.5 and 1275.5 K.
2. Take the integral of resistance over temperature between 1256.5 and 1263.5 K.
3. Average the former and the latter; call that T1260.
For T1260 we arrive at 8.4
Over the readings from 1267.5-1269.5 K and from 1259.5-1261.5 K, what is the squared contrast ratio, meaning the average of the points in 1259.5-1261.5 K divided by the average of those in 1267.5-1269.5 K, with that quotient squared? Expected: 1.15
